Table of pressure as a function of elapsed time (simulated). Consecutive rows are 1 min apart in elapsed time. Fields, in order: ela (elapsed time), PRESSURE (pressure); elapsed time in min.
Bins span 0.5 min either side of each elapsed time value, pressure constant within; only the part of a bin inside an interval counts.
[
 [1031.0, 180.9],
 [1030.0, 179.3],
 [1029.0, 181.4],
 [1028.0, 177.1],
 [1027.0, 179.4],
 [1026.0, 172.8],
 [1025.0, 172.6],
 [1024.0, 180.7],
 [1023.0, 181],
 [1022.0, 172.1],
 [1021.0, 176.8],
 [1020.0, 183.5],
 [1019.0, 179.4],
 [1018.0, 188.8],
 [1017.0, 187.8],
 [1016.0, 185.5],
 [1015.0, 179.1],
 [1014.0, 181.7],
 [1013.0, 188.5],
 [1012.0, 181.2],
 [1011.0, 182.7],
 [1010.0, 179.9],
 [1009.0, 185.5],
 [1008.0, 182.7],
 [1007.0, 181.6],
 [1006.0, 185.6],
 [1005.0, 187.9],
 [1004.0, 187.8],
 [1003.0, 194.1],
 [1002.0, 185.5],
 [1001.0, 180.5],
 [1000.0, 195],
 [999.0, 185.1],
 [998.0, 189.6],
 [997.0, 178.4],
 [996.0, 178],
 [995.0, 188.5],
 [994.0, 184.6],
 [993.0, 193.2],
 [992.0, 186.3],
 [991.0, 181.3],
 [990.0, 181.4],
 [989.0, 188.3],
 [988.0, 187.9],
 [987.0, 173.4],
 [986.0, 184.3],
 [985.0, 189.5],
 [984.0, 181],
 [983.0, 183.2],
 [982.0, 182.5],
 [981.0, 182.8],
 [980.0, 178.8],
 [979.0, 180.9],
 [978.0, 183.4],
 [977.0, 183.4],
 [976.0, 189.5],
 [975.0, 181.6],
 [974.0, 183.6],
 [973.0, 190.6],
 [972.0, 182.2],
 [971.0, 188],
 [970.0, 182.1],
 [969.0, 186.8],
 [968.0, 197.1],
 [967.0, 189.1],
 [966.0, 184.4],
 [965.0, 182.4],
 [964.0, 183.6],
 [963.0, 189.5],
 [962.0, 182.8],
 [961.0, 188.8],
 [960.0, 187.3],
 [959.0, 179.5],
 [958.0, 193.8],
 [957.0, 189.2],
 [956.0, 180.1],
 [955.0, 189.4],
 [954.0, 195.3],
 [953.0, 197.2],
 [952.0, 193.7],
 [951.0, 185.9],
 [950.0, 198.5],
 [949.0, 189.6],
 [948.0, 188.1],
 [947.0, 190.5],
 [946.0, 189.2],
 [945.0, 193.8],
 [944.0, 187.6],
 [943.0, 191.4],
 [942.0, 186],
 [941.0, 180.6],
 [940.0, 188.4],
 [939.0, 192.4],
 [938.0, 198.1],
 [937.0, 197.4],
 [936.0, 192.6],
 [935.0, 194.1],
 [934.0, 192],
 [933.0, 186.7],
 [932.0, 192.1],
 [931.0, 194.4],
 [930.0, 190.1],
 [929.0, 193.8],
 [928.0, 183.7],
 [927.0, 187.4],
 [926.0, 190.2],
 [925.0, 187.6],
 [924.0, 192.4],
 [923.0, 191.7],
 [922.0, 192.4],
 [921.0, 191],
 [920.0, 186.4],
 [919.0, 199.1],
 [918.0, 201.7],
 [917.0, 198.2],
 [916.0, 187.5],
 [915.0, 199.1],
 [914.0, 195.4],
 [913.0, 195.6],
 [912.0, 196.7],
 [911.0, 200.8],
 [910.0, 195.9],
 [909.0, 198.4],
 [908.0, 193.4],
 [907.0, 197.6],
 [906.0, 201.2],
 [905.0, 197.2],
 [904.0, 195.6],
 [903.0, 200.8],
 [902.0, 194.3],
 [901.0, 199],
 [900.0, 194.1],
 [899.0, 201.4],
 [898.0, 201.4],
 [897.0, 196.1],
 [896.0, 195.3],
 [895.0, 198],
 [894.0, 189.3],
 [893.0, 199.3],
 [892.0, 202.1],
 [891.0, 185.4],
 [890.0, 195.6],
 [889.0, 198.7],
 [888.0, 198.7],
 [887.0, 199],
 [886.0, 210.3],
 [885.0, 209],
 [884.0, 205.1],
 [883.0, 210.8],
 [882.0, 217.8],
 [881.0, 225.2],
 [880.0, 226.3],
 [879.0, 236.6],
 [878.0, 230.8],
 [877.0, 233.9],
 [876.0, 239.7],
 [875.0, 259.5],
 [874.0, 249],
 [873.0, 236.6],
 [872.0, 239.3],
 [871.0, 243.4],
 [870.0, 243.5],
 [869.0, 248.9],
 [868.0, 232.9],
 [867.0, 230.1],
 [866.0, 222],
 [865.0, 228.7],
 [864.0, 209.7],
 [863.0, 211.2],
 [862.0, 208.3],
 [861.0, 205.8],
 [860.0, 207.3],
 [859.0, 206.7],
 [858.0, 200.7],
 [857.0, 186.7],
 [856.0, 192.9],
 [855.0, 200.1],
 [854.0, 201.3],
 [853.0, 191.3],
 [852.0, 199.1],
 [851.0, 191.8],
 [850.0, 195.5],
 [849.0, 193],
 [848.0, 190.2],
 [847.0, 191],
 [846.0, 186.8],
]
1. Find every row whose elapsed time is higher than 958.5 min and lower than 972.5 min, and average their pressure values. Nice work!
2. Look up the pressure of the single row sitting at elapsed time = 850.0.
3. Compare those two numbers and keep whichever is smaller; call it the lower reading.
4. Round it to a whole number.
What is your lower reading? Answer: 186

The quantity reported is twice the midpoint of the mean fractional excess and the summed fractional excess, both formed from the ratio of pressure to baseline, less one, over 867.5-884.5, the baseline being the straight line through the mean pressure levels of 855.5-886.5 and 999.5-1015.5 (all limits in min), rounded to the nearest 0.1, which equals 1.0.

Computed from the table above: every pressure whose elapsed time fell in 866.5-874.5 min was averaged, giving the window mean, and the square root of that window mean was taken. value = 15.51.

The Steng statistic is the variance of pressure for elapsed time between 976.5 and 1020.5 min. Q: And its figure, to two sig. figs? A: 20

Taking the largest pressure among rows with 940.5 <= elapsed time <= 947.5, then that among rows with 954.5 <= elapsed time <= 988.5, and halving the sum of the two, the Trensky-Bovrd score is 195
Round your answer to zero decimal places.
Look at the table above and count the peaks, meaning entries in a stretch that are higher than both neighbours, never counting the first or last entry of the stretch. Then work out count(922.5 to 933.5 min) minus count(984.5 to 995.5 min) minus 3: -1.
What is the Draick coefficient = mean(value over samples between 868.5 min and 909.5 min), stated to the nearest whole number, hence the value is 212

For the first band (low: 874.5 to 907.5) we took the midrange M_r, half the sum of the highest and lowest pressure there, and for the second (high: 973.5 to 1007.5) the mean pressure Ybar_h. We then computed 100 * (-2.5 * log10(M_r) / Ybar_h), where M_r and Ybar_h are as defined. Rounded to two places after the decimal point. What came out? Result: -3.18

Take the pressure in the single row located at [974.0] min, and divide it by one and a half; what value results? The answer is 122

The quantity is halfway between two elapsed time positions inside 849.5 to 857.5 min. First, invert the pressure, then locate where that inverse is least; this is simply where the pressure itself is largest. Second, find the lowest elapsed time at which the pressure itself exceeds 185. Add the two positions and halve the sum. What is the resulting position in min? 852.0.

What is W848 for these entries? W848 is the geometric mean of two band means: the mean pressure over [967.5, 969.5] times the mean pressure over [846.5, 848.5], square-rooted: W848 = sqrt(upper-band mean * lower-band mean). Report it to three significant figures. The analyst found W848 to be 191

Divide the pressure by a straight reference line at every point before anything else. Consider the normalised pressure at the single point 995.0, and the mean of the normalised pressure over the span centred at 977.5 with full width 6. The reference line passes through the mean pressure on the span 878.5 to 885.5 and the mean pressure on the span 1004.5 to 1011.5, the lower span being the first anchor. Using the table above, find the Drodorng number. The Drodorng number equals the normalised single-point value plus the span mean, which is 1.96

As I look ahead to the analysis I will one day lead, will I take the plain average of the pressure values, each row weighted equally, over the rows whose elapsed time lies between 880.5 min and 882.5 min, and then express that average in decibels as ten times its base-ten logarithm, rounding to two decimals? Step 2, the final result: 23.45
